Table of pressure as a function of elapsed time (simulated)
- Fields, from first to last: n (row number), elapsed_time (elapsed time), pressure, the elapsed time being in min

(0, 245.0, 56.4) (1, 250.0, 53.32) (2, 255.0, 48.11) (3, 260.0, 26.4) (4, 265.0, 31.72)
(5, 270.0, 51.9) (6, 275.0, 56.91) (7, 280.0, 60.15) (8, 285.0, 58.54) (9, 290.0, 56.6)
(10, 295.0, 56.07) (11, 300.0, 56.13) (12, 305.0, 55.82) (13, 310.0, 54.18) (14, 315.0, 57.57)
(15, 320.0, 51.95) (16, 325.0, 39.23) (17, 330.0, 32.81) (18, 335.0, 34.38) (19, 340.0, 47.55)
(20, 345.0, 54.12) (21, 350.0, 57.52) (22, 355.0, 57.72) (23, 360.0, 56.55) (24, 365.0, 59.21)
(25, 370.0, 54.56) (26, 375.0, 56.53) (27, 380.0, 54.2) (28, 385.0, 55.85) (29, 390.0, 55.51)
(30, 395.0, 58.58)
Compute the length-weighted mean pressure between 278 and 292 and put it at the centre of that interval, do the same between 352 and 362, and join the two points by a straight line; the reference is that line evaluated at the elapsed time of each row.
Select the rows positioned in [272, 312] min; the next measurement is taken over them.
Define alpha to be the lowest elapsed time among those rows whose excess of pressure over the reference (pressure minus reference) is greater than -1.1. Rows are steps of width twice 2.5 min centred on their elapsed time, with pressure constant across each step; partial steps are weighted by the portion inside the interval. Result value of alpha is 280.0 min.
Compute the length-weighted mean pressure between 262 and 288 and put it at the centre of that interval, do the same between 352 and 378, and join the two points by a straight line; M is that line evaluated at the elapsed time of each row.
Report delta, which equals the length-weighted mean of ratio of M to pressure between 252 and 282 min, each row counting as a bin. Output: 1.22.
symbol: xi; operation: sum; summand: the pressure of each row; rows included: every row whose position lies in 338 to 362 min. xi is 273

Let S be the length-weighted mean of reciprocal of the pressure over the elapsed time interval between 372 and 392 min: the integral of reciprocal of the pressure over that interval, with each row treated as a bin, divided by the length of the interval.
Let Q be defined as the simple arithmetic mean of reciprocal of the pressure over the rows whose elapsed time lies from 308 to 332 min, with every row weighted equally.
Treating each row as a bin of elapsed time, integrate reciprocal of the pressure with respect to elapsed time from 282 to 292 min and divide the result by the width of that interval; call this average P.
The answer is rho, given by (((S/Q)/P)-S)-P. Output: 46.8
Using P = 0.0173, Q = 0.0222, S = 0.018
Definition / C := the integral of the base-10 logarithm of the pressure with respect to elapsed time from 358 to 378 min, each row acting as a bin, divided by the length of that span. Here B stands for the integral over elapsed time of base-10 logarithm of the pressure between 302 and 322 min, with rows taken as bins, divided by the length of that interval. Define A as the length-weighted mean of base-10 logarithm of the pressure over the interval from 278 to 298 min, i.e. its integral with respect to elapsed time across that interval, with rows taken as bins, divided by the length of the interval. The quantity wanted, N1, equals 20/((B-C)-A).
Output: -11.3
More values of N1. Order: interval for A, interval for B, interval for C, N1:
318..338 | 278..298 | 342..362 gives -12.7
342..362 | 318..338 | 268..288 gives -10.4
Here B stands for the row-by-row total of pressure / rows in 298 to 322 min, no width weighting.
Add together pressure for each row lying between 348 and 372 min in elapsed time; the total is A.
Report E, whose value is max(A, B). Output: 286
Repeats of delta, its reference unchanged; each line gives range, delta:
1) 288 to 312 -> 0.95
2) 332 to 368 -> 1.11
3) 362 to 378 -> 1.01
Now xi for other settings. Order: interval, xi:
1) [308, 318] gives 112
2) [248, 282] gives 329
